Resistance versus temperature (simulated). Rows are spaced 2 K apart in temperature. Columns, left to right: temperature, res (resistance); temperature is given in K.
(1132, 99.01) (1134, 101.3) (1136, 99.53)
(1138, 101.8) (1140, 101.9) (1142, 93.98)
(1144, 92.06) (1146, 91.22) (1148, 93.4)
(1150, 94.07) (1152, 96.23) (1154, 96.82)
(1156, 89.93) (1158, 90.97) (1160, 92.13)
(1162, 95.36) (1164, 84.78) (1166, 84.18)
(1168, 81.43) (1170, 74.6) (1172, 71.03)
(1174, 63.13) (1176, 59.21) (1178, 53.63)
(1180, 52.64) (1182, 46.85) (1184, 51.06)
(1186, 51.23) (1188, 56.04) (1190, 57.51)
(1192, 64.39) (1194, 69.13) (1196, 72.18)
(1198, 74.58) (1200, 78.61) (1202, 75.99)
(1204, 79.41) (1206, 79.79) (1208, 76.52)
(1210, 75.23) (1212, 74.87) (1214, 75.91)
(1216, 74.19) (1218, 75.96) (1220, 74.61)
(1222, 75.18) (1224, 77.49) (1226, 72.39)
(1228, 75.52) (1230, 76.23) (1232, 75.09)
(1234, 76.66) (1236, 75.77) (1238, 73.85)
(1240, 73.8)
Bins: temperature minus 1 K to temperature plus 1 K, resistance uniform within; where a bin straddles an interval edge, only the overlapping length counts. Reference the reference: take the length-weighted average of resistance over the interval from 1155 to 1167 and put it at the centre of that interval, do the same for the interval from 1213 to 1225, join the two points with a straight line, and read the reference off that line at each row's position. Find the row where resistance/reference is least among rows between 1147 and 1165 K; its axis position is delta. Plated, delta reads 1164 K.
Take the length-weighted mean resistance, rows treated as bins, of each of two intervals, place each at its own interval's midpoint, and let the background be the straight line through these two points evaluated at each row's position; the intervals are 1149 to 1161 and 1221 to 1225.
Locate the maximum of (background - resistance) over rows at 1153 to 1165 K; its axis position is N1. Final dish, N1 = 1164 K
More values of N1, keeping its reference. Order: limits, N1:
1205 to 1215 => 1210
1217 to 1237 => 1226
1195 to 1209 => 1196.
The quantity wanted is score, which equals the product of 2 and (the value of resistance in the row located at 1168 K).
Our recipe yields 163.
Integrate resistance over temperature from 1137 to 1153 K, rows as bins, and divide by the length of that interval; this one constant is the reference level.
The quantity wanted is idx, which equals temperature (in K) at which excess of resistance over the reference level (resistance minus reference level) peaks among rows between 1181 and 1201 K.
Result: 1200 K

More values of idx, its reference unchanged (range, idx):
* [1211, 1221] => 1218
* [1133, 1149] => 1140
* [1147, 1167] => 1154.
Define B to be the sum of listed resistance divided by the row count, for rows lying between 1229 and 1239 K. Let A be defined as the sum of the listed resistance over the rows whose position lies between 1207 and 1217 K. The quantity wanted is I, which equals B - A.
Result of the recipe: -301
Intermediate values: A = 377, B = 75.5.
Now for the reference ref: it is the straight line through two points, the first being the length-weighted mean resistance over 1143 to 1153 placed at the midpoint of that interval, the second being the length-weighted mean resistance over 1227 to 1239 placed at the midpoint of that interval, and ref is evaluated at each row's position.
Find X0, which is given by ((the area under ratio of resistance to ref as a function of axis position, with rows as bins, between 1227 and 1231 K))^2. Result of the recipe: 15.80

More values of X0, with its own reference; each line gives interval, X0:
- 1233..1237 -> 16.48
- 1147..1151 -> 16.19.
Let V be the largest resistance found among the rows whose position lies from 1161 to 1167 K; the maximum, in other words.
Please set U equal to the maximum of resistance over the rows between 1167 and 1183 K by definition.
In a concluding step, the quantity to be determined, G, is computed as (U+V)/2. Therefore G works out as 88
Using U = 81.43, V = 95.36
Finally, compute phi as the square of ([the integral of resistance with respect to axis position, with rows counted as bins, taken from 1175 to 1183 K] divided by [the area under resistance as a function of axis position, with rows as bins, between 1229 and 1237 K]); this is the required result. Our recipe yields 0.5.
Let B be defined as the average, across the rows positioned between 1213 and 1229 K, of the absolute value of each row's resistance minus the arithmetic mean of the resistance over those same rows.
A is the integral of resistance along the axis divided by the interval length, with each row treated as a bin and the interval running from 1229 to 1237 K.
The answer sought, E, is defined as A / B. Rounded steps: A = 76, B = 1.1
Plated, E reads 71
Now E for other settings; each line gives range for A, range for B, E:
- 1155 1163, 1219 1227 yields 65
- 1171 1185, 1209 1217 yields 109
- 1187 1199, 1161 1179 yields 6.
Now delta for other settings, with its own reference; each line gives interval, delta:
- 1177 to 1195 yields 1182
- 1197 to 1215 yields 1198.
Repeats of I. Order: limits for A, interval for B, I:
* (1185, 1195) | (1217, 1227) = -223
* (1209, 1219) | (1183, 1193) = -320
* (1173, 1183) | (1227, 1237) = -200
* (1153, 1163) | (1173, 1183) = -410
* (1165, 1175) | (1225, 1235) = -299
